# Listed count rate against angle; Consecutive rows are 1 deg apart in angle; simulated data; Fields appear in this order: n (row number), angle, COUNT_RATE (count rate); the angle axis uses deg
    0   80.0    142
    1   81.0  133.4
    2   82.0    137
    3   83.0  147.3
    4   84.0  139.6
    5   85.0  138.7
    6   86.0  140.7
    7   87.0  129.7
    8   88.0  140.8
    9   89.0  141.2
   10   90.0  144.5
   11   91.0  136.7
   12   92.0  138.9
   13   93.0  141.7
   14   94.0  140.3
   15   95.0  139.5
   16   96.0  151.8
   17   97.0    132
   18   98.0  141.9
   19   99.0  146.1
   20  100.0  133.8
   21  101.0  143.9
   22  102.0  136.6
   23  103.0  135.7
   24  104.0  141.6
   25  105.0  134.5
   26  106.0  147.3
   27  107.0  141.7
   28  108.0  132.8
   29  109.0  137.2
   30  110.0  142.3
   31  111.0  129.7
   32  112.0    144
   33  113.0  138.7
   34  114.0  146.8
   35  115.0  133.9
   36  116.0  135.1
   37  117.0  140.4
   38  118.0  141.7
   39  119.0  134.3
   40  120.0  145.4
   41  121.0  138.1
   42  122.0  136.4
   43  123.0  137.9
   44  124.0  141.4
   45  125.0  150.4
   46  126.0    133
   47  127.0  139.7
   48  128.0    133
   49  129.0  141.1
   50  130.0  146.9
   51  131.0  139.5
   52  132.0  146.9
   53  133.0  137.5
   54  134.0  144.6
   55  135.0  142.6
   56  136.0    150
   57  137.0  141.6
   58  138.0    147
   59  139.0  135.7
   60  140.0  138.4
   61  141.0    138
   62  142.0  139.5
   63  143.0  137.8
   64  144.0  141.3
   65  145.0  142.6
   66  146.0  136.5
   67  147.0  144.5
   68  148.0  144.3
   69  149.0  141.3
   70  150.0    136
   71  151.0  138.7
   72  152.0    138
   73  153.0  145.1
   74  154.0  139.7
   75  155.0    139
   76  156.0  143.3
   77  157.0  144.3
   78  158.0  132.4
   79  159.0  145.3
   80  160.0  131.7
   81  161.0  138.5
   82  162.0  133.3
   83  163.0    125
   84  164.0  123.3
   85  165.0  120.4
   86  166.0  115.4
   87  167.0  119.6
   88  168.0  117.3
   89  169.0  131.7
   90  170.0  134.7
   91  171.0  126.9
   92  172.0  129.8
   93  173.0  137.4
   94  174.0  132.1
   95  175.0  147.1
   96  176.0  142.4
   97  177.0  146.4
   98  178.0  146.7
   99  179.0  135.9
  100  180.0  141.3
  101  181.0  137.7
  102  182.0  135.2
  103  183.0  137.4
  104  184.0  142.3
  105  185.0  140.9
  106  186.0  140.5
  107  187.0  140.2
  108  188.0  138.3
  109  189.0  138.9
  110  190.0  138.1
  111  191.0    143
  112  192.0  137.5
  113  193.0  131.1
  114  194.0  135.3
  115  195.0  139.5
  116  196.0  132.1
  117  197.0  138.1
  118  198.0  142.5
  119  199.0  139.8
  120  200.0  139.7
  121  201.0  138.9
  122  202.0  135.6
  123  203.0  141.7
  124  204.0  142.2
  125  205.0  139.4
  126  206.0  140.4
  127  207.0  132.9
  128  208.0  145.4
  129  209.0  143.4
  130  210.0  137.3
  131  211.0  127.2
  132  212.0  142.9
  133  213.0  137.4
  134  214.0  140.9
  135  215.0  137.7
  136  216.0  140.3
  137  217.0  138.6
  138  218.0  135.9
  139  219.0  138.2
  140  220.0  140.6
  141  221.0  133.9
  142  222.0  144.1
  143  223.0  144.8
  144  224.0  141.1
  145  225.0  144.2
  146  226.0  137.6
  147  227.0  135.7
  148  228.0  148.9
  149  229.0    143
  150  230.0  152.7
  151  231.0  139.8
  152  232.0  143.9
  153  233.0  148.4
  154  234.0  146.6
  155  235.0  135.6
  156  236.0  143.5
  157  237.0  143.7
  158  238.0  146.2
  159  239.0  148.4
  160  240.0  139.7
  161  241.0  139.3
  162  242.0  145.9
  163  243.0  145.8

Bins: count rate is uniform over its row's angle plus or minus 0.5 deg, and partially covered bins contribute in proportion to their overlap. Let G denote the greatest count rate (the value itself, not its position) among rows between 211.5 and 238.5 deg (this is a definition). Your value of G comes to 152.7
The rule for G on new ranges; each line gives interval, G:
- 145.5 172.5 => 145.3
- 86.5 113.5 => 151.8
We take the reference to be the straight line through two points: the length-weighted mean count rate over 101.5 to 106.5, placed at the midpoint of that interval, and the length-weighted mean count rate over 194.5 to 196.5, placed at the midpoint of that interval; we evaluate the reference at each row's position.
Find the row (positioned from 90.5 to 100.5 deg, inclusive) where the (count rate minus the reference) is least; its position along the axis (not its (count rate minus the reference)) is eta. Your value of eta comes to 97.0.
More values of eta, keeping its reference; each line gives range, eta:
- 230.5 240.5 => 235.0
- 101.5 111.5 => 111.0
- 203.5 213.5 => 211.0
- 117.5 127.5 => 126.0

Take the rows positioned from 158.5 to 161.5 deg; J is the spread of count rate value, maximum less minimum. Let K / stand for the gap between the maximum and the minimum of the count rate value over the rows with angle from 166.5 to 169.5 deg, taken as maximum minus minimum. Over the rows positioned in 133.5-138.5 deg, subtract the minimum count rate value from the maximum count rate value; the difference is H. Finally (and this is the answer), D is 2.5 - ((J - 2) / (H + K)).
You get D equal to 2.0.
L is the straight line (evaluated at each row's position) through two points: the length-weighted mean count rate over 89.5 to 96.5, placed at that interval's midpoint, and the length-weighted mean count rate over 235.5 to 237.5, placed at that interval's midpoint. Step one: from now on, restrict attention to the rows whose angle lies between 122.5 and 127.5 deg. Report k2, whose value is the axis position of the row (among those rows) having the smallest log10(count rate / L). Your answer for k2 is 126.0 deg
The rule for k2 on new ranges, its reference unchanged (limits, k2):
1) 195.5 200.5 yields 196.0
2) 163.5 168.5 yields 166.0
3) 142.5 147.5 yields 146.0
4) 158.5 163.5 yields 163.0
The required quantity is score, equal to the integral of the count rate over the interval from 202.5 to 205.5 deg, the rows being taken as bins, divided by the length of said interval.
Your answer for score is 141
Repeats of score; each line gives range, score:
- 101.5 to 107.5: 140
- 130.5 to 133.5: 141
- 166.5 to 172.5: 127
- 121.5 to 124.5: 139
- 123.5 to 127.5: 141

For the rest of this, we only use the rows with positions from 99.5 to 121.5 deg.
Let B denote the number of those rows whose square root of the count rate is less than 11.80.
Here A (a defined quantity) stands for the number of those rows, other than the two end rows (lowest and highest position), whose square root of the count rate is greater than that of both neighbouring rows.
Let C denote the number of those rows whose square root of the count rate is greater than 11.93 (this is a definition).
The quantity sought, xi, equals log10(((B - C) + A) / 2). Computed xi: 0.88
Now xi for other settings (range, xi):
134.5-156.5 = 0.65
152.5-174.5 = 0.98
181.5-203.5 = 0.88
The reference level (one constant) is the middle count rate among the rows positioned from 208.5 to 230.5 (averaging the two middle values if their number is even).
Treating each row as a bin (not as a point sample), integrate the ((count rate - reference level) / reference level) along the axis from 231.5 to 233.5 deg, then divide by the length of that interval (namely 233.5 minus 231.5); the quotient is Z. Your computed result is 0.04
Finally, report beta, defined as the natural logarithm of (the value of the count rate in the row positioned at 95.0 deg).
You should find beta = 4.94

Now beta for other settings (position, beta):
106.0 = 4.99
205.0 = 4.94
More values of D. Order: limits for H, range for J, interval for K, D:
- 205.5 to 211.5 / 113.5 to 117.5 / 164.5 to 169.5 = 2.2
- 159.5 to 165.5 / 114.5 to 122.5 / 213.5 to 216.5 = 2.1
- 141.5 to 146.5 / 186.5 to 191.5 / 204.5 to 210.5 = 2.3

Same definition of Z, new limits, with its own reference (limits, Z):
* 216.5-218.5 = -0.02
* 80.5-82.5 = -0.04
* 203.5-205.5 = 0.00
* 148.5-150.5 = -0.01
